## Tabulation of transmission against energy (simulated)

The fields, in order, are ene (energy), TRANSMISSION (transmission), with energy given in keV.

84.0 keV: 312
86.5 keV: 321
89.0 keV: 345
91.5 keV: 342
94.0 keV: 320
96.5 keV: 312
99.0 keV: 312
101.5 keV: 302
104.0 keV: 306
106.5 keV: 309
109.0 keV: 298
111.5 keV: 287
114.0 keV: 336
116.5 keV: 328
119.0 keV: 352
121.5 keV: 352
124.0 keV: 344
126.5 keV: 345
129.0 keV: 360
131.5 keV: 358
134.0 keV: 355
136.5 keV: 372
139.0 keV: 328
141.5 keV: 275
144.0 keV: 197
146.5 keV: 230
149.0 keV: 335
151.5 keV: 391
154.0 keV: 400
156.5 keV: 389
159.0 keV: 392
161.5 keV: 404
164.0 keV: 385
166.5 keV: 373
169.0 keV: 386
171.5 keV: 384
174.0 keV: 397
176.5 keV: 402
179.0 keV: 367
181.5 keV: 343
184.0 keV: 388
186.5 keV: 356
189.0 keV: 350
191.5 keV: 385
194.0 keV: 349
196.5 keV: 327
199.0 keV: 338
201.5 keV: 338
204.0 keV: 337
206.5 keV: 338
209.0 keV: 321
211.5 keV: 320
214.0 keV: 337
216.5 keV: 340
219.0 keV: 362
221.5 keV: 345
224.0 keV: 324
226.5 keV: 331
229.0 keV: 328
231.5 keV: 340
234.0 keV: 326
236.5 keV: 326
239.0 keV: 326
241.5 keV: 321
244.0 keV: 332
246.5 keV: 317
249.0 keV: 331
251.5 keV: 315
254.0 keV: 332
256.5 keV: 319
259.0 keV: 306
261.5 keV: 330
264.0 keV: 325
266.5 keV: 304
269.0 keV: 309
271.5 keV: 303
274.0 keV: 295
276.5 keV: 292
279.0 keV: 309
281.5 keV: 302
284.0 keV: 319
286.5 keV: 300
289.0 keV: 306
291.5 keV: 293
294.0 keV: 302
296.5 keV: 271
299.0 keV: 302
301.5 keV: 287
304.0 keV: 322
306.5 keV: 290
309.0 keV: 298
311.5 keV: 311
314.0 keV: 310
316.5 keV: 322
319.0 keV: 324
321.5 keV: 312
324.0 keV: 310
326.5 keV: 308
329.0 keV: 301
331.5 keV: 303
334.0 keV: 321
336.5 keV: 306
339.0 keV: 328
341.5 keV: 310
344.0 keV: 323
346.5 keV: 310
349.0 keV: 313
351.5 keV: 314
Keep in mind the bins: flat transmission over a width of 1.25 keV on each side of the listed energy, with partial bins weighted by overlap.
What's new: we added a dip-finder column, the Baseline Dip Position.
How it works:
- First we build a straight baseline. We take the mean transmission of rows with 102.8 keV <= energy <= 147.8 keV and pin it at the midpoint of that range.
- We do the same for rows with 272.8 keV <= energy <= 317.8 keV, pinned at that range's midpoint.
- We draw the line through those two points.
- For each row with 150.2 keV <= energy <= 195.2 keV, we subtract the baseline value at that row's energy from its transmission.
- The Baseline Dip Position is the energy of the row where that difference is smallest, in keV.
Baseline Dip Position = 181.5 keV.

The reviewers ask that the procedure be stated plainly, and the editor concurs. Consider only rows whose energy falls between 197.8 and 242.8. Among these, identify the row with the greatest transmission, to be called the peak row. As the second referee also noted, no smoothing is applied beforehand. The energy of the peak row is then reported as 219.0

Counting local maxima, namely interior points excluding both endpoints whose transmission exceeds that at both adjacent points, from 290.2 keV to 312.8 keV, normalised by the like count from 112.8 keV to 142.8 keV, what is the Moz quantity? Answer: 1.5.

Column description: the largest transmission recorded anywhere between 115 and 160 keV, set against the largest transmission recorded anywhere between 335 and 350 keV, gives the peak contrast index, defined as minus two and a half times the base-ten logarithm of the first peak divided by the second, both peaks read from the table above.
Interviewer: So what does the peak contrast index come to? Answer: -0.22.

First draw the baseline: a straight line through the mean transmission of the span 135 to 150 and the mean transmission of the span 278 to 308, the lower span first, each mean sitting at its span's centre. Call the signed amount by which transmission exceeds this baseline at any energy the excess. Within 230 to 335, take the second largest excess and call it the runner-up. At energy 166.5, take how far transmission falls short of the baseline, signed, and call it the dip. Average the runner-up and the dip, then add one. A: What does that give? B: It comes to -22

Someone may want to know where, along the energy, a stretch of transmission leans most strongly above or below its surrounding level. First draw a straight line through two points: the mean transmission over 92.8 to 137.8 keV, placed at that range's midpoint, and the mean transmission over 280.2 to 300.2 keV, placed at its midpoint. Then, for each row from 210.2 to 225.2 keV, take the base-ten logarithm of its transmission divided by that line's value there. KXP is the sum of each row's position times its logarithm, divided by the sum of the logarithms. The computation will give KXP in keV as 218.4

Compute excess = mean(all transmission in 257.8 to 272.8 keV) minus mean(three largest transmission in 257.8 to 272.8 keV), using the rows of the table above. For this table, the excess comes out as -8.5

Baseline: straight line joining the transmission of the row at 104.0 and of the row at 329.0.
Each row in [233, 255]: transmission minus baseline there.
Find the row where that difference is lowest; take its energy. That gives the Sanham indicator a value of 251.5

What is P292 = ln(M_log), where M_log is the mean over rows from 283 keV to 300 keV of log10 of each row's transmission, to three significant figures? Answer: 0.906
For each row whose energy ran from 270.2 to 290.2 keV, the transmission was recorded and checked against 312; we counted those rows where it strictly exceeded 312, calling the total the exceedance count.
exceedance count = 1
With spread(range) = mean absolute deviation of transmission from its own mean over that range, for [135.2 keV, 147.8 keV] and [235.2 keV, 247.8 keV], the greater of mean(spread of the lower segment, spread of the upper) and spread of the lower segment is 55.7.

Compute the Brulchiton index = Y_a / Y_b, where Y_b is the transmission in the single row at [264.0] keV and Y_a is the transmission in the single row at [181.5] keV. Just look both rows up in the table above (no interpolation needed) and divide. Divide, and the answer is 1.06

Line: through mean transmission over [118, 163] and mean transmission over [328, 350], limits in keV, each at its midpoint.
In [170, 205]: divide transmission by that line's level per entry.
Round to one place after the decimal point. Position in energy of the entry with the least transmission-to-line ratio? 196.5 keV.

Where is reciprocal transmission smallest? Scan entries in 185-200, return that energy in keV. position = 191.5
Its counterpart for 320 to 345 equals 339.0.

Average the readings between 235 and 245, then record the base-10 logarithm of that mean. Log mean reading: 2.51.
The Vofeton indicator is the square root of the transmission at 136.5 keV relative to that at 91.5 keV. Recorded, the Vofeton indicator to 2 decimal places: 1.04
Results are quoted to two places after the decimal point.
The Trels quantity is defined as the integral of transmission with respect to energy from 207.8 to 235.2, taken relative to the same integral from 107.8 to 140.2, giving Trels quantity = 0.83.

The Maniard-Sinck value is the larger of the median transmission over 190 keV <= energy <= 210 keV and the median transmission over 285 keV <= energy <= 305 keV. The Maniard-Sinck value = 338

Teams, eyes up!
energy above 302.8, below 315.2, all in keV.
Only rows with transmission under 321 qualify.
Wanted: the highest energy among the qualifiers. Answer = 314.0 keV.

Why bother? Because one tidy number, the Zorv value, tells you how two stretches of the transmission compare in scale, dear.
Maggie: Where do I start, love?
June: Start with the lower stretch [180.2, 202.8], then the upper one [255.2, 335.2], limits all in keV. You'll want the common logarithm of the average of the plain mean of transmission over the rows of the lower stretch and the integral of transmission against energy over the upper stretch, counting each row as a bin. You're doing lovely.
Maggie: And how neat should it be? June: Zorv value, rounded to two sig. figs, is 4.1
